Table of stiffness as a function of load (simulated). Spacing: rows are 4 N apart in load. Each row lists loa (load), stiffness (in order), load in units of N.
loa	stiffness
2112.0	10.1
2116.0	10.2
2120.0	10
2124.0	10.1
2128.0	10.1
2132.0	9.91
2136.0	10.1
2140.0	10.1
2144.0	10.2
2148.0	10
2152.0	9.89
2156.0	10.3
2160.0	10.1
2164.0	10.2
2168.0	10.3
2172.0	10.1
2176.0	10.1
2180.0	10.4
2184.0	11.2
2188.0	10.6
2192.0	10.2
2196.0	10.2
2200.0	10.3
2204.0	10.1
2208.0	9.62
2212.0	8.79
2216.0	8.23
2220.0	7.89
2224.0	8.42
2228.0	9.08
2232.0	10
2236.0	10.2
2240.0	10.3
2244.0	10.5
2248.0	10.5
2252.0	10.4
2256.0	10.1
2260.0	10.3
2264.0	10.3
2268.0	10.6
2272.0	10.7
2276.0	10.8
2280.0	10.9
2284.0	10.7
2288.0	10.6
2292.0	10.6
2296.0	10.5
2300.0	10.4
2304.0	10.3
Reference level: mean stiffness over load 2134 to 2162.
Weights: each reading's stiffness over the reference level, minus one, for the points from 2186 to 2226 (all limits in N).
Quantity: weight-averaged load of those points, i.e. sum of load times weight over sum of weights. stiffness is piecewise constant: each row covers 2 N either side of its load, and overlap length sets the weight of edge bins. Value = 2221.3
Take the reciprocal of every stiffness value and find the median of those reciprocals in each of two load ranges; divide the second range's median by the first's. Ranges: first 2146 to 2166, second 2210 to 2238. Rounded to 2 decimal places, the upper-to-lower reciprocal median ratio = 1.15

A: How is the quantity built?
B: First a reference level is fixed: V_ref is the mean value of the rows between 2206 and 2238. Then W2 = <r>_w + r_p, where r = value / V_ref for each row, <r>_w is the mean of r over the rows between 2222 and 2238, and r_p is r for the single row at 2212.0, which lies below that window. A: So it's 2.02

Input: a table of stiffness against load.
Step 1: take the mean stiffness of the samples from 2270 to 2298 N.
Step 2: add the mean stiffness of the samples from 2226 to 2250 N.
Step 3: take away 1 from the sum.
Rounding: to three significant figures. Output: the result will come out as 19.8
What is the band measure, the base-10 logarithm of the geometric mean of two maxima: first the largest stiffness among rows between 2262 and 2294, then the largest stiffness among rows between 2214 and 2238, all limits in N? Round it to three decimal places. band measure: 1.023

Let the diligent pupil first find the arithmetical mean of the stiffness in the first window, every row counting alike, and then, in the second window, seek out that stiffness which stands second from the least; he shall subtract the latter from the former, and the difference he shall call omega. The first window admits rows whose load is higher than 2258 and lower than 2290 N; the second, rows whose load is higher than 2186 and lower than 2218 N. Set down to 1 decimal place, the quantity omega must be 1.8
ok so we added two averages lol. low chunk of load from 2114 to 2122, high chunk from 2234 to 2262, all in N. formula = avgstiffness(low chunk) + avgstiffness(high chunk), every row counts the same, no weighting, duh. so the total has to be 20.4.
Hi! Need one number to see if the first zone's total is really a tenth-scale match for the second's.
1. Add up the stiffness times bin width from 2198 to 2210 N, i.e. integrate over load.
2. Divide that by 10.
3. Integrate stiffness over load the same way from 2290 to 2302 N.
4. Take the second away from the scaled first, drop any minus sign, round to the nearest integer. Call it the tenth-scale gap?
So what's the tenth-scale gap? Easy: 114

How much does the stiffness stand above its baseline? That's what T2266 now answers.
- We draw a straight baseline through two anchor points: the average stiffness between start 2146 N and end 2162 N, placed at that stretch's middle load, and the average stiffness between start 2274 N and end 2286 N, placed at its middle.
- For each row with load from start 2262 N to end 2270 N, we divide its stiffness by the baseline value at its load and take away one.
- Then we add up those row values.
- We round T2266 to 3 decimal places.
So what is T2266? -0.050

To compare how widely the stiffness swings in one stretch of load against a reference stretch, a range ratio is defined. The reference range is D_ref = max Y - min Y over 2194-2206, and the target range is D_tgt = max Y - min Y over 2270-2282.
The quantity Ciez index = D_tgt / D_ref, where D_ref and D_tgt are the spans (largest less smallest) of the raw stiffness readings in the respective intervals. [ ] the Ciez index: 1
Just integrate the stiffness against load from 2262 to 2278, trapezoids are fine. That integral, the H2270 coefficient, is 170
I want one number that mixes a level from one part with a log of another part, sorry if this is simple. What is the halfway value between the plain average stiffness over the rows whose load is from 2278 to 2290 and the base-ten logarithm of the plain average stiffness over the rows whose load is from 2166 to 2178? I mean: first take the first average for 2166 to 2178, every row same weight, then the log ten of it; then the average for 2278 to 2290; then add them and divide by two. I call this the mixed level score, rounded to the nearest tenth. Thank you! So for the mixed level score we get 5.9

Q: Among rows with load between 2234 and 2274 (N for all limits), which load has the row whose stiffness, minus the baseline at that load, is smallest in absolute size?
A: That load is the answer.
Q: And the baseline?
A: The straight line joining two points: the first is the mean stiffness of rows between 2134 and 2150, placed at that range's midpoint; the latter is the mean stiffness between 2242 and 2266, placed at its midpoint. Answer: 2240.0 N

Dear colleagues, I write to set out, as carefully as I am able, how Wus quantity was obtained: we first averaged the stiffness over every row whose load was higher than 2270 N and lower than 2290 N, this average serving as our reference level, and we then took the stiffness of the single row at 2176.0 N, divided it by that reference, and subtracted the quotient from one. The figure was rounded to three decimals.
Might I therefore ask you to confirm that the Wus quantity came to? 0.060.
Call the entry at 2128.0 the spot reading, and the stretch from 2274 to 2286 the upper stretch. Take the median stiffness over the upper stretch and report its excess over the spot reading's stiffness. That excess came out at 0.70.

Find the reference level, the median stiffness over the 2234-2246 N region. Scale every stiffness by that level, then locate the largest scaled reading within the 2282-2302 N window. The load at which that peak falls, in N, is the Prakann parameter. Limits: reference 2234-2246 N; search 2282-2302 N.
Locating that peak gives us 2284.0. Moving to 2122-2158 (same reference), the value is 2156.0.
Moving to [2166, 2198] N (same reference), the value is 2184.0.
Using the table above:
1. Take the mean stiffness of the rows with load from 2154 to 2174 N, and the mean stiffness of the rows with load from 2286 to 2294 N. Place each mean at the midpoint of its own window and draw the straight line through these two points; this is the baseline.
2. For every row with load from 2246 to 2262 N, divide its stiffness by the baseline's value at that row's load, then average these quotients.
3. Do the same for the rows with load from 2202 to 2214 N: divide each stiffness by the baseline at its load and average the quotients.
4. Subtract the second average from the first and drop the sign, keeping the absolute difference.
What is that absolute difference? 0.0655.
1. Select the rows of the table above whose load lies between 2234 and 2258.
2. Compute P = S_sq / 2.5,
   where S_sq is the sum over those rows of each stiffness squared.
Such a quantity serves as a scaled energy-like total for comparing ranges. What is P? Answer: 256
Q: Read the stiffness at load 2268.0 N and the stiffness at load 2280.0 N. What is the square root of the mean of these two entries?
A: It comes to 3.28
